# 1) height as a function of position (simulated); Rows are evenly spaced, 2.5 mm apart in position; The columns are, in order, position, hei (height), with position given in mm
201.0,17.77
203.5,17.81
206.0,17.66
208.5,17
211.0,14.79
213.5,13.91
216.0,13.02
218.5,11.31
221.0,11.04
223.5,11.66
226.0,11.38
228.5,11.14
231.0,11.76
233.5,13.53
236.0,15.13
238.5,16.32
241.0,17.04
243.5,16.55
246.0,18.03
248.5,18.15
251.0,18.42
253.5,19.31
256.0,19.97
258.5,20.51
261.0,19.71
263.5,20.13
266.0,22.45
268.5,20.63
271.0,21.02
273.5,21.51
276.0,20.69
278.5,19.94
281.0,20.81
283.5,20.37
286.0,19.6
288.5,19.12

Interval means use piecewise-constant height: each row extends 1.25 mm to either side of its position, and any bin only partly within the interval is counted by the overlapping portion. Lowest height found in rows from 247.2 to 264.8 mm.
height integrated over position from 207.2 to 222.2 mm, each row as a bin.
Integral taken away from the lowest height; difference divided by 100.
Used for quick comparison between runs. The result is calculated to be -1.85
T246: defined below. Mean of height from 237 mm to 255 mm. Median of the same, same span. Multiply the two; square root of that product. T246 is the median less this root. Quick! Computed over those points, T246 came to 0.17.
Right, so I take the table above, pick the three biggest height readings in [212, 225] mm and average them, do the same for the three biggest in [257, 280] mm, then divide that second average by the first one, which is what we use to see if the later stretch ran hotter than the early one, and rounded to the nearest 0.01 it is 1.68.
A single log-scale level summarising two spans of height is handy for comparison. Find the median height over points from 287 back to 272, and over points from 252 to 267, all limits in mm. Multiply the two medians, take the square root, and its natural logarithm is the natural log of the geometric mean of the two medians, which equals 3.01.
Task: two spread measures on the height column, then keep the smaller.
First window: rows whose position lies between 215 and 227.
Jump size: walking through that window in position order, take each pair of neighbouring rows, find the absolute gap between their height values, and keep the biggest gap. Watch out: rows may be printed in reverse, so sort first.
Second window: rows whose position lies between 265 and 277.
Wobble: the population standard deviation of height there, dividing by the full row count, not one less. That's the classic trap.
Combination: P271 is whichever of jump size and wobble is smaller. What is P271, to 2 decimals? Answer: 0.67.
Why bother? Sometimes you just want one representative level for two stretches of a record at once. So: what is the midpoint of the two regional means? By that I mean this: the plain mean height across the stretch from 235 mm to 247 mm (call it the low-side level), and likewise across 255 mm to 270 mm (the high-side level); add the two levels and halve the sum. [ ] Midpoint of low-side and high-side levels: 18.6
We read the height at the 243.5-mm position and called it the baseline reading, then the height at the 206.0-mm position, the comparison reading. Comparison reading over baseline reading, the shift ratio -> 1.07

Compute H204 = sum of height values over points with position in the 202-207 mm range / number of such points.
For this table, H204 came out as 18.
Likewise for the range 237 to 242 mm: 17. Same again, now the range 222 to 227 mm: 12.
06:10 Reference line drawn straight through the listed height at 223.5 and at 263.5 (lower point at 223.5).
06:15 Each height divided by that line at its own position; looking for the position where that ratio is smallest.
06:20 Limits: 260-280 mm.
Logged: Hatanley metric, 278.5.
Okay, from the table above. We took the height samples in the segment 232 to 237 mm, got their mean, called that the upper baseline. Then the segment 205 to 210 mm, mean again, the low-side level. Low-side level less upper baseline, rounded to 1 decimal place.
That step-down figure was 3.0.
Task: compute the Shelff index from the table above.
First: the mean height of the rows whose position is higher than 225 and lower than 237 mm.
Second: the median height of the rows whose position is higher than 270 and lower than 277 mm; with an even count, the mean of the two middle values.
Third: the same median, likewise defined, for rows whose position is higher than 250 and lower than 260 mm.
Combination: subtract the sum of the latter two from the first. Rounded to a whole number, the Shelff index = -28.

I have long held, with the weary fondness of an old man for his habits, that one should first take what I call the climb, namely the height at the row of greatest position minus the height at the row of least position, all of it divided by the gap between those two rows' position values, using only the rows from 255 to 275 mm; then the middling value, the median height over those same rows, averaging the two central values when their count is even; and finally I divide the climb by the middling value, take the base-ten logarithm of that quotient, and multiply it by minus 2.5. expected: 5.9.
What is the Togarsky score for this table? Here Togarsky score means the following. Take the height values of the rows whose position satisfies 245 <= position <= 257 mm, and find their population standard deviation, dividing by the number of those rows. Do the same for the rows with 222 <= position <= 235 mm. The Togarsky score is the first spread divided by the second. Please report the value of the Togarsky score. 0.9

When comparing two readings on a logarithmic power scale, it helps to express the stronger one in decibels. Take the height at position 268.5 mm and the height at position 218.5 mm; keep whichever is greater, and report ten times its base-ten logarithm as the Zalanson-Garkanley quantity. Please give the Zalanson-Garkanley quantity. 13.14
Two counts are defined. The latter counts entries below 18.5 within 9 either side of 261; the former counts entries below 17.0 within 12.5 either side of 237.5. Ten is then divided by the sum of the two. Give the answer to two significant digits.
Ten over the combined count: 1.4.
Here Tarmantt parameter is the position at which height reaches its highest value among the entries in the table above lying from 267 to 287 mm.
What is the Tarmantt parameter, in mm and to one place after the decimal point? 273.5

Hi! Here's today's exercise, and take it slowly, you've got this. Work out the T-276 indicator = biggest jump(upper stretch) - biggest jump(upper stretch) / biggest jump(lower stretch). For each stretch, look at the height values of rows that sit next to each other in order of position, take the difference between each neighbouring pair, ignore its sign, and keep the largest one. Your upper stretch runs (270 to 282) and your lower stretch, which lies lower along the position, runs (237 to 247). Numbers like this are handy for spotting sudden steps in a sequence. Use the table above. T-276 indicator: 0.28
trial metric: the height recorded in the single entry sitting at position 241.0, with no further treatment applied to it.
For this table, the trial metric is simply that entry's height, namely 17.04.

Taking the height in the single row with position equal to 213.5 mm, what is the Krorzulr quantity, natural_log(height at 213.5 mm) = 2.63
